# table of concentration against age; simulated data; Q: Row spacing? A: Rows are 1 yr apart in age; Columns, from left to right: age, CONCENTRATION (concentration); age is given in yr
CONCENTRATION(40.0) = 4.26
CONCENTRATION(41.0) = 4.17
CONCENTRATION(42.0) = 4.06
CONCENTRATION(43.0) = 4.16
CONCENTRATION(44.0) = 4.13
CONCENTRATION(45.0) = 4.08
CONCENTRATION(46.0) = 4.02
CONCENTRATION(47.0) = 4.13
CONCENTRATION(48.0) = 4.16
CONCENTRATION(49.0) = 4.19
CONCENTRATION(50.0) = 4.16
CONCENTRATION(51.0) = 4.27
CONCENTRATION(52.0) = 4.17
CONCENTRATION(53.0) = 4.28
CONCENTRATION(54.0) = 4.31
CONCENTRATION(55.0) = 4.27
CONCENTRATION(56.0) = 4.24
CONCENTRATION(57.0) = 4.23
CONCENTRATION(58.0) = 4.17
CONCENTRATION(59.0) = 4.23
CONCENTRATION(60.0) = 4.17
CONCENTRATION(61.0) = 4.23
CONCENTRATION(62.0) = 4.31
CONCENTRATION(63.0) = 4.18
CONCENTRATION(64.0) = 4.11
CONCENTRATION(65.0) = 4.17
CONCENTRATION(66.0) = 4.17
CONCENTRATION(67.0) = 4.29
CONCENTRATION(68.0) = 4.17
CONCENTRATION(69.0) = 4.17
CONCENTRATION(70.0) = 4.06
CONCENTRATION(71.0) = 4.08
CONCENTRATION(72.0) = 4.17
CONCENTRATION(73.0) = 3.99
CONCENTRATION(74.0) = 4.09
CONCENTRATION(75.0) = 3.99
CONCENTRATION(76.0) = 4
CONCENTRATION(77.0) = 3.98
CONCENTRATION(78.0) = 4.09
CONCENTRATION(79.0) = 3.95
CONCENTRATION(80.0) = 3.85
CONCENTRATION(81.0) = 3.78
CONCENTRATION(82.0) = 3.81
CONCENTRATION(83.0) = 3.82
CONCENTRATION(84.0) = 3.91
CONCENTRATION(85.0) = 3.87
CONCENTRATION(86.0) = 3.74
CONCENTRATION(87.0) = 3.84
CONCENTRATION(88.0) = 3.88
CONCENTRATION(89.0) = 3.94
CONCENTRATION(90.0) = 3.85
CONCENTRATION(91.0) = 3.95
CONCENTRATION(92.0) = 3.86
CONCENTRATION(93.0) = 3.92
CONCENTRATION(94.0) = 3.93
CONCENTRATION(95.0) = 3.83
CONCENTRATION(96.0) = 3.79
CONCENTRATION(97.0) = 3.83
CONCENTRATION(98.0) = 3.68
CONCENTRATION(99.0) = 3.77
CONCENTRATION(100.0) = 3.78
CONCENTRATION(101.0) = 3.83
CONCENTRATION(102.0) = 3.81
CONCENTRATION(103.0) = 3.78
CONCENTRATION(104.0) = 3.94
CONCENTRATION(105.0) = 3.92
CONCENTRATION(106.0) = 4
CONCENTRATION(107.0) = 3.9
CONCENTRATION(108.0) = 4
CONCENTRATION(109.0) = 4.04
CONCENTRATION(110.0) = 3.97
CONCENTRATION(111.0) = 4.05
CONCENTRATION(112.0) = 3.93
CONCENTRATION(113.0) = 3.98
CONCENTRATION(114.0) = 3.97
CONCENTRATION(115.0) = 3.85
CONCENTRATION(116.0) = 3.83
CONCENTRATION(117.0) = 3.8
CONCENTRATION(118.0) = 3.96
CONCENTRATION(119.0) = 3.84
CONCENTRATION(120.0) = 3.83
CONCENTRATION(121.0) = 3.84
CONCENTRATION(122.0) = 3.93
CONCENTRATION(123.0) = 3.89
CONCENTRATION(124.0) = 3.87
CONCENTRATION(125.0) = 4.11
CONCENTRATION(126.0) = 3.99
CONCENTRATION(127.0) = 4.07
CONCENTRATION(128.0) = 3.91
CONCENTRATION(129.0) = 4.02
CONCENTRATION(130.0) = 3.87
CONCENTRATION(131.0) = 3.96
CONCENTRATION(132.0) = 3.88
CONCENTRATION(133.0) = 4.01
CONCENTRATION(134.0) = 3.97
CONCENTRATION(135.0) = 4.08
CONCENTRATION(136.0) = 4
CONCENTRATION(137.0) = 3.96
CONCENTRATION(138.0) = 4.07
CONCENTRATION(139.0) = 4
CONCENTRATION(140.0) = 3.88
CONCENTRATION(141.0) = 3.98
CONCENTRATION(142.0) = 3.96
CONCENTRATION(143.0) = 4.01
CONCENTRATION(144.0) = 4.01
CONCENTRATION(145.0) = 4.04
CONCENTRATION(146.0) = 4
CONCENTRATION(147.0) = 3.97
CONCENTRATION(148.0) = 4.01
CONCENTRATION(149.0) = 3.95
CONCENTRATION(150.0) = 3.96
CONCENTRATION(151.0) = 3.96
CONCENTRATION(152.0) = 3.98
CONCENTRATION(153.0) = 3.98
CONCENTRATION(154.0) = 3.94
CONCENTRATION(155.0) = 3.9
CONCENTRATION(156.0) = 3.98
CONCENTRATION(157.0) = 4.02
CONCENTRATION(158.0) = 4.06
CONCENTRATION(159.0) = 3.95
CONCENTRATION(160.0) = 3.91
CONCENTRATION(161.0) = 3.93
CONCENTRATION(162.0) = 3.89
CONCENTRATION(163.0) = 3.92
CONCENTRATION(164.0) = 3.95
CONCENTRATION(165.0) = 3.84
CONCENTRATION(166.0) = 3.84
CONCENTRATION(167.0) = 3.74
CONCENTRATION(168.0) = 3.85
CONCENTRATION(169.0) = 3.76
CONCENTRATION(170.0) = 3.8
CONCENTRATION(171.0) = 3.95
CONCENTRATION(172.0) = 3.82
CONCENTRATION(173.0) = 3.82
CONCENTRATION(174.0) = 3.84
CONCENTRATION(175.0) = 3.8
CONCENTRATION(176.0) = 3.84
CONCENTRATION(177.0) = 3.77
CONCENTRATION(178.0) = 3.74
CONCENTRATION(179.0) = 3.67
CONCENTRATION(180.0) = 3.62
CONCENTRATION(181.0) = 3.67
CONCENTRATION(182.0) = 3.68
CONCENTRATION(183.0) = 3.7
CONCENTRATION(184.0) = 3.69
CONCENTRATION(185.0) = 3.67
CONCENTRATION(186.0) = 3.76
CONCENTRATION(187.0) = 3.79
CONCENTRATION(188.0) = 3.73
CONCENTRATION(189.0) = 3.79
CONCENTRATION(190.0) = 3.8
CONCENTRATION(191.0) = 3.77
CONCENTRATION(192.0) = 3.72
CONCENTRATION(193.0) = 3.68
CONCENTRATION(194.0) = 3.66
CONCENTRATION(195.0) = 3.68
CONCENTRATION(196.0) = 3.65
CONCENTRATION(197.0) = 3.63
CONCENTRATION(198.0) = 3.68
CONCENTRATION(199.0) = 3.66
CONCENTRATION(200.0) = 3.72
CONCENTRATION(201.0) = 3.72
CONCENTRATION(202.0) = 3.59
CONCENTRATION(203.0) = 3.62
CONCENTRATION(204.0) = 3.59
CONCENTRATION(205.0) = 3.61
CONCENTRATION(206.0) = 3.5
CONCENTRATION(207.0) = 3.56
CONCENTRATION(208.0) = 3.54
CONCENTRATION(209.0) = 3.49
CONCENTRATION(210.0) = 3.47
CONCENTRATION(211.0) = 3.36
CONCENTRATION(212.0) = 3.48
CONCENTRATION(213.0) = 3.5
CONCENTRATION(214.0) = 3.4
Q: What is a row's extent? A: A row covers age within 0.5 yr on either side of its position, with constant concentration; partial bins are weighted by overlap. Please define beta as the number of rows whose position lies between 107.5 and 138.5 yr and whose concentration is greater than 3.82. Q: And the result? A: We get 30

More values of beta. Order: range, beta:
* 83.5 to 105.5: 15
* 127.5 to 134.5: 7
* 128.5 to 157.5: 29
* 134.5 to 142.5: 8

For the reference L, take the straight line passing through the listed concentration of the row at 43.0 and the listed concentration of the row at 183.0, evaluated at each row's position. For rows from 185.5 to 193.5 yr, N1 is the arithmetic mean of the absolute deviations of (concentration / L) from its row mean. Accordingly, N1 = 0.0086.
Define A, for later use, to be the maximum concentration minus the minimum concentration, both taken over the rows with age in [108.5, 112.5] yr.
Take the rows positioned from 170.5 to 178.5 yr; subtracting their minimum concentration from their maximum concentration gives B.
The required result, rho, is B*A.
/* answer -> 0.025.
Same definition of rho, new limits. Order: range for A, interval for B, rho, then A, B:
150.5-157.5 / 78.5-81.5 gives 0.020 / 0.12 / 0.170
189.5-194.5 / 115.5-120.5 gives 0.022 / 0.14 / 0.160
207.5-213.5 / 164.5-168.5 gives 0.020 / 0.18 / 0.110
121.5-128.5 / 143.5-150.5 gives 0.022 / 0.24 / 0.090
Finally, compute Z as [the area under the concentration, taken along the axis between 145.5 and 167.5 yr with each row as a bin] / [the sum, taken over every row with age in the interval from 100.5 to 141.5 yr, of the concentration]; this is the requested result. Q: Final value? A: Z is 0.5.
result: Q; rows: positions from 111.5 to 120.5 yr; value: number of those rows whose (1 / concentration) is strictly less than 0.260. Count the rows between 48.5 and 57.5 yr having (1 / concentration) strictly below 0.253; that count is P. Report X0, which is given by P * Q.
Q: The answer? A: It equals 45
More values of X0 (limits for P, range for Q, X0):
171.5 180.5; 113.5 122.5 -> 0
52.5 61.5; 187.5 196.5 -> 0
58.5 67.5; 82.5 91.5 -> 54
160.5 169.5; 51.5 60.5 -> 0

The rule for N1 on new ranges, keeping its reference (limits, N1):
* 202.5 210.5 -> 0.0116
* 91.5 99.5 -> 0.0137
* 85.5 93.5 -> 0.0131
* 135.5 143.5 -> 0.0095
